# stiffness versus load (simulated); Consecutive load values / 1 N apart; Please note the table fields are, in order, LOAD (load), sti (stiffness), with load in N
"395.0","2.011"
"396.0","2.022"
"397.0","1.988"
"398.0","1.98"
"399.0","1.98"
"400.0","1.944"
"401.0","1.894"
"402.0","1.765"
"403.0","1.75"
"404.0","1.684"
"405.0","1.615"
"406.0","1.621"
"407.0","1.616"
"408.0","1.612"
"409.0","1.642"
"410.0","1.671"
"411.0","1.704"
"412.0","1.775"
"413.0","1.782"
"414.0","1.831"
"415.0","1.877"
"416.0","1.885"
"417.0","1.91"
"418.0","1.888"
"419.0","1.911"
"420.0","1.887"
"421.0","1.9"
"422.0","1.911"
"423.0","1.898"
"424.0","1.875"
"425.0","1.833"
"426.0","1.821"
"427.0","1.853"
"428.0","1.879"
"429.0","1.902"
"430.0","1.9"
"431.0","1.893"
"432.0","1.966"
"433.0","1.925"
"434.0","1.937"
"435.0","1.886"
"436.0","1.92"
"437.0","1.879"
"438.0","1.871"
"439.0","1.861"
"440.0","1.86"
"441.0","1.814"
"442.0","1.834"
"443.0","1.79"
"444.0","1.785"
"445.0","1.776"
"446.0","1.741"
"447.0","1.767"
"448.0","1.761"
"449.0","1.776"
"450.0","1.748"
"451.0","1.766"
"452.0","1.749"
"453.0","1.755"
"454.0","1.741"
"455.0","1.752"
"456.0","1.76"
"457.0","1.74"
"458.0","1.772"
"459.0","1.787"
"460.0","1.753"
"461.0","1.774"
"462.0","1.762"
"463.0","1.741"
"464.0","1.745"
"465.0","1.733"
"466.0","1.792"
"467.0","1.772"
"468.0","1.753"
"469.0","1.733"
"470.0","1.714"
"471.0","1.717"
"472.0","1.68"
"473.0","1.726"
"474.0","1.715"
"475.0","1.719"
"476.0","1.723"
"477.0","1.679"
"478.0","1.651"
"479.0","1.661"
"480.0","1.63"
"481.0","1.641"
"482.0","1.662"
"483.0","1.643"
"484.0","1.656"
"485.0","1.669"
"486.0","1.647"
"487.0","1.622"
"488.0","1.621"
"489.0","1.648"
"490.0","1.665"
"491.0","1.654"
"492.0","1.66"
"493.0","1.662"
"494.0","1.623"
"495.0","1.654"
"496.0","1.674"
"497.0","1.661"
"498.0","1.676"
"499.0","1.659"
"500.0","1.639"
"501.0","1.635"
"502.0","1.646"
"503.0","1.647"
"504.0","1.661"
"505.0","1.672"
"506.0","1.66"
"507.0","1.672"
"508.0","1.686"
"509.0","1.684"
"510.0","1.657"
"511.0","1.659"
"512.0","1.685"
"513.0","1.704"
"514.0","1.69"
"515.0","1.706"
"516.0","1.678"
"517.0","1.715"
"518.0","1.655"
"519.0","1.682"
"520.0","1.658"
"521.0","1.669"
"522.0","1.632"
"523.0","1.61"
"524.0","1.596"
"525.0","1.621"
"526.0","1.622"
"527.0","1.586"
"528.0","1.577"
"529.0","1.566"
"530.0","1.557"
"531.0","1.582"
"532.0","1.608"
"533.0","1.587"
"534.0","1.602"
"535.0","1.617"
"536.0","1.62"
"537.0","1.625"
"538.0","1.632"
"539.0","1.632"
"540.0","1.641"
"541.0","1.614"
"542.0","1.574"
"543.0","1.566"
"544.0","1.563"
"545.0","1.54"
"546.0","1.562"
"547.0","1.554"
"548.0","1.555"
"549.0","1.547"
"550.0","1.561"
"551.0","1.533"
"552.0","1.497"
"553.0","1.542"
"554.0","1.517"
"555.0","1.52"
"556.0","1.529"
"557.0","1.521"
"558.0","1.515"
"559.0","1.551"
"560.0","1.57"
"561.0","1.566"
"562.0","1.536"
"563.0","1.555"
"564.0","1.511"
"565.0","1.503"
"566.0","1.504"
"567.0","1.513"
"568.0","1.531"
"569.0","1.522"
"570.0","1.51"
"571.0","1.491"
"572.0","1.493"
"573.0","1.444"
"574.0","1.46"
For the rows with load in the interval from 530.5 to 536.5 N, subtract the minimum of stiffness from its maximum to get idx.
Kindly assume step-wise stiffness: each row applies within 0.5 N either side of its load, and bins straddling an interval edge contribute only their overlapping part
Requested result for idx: 0.038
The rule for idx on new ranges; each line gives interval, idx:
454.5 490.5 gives 0.171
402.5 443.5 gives 0.354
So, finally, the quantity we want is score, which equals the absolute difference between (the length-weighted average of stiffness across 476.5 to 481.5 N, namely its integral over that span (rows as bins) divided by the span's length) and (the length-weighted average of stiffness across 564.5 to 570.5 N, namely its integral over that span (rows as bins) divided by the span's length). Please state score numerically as 0.139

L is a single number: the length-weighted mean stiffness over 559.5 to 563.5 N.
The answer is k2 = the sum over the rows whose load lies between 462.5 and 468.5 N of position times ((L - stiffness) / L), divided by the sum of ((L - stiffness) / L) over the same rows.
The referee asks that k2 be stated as 465.6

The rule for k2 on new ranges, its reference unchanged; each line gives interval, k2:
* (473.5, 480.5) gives 476.5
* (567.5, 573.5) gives 571.3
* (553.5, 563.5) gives 556.3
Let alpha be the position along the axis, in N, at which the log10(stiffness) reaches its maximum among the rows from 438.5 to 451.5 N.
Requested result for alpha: 439.0 N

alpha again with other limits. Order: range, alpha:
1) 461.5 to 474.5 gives 466.0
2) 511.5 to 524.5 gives 517.0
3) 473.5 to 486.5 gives 476.0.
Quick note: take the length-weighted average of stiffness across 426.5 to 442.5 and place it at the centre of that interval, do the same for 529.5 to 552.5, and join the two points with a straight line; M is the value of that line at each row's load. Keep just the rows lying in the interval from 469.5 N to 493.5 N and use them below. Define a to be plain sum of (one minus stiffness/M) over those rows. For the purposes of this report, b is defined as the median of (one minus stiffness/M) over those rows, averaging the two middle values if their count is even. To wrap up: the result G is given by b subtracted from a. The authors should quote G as 1.1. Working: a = 1.13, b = 0.048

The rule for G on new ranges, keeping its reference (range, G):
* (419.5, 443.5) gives 0.2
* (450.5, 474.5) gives 0.7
